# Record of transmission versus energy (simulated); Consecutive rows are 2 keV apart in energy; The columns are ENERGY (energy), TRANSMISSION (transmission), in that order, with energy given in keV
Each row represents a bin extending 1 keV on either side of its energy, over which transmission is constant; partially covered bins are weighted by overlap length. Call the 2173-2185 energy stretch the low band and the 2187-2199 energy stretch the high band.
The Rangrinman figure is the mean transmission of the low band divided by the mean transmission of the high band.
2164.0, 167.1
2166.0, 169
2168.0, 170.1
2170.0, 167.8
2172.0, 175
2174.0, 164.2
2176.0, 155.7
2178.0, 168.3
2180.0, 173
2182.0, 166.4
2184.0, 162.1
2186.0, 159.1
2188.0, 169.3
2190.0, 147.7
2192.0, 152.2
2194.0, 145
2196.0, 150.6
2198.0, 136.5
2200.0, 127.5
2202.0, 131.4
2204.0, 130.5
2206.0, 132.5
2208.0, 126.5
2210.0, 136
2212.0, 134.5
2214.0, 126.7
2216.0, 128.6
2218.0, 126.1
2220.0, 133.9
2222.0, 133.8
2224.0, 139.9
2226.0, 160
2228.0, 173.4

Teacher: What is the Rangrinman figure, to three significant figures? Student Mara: 1.10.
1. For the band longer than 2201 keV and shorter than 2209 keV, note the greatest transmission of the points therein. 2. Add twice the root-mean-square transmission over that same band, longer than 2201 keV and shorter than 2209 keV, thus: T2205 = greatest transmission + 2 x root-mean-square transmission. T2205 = 393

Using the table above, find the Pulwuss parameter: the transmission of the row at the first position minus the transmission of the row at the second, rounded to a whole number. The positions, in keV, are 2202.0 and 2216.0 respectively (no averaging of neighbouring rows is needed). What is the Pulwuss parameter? 3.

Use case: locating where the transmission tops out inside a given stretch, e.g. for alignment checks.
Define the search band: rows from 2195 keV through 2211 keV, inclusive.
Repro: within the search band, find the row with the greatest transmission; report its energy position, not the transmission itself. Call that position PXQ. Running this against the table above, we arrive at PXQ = 2196.0 keV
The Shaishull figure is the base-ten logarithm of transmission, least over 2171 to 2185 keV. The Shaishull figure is 2.19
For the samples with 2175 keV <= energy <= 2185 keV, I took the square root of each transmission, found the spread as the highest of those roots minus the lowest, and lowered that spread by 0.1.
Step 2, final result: 0.57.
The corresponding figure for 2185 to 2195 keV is 0.87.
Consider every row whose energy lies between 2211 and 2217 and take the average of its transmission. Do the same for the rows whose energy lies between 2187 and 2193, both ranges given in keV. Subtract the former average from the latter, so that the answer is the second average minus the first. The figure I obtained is 26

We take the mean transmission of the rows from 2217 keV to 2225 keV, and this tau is 133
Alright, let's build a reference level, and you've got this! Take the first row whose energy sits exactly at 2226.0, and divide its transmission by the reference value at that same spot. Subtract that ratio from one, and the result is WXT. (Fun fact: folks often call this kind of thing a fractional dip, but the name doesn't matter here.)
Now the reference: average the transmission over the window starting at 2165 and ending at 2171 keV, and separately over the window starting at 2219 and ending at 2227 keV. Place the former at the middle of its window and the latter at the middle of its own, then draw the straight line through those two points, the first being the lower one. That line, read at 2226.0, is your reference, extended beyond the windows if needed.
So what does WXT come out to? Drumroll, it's -0.14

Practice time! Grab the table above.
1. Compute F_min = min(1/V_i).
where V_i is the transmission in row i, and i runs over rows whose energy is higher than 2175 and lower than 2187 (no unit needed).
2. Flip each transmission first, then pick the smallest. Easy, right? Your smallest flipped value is 0.0058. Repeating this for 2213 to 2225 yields 0.0071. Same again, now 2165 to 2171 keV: 0.0059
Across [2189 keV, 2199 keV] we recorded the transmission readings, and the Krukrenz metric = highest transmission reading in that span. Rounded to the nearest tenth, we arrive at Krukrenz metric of 152.2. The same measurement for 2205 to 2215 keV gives 136.0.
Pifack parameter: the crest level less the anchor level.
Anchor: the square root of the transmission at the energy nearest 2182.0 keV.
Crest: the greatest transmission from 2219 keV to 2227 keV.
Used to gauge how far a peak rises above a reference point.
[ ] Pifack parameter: 147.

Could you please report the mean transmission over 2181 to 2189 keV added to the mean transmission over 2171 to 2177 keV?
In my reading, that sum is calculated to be 329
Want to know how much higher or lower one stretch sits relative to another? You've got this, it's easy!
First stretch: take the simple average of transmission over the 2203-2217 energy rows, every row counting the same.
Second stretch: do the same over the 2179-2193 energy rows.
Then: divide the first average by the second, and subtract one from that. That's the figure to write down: -0.190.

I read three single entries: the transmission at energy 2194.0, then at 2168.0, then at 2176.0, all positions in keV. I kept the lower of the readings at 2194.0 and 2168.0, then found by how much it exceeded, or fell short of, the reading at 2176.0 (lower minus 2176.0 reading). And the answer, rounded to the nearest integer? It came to -11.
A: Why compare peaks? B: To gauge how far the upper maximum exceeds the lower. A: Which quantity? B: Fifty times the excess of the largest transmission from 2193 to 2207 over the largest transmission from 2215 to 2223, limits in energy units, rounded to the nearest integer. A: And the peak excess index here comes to 835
